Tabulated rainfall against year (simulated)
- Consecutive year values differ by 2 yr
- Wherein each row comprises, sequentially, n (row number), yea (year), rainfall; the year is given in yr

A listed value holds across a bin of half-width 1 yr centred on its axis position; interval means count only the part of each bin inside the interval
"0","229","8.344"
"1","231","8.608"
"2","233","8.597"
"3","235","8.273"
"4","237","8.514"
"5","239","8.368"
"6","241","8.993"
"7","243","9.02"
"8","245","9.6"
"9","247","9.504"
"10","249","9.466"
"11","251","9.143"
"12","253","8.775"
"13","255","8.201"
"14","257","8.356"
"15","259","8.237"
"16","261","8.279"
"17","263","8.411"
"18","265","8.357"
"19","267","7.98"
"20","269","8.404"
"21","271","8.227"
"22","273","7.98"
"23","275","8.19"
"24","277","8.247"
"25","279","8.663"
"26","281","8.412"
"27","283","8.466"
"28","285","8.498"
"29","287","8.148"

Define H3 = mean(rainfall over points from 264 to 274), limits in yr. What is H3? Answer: 8.19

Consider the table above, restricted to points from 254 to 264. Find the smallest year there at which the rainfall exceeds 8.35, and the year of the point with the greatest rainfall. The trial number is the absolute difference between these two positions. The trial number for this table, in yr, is 6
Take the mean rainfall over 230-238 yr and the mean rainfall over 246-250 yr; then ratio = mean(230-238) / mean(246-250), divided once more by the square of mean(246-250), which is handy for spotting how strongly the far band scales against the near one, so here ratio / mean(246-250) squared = 0.0100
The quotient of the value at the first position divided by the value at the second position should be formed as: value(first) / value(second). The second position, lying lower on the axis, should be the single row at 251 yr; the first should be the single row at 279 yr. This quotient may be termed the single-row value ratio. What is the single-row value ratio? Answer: 0.95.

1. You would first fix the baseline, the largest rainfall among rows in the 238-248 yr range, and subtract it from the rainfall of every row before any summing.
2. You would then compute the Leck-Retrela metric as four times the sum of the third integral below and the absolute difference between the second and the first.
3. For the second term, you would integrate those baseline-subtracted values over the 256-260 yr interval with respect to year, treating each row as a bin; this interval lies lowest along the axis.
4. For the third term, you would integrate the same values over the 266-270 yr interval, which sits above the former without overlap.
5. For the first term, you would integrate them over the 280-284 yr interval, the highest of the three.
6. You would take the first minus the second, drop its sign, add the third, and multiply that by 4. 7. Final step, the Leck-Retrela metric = -20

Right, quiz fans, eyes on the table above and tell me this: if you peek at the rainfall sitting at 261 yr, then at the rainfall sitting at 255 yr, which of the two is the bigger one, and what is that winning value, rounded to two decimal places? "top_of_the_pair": 8.28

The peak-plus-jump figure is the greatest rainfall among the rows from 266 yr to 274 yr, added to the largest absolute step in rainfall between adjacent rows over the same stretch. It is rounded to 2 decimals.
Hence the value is 8.83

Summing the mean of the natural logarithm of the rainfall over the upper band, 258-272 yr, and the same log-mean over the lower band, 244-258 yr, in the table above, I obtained 4.31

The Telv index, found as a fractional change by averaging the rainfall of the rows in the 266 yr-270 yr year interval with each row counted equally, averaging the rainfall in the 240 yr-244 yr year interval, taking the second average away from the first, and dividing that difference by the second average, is -0.090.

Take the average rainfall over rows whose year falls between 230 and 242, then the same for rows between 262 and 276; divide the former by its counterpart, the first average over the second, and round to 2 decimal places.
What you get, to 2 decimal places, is 1.04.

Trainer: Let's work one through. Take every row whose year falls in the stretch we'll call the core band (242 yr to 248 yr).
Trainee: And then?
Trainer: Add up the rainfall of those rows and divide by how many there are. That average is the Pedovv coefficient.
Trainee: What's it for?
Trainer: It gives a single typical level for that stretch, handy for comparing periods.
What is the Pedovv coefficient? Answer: 9.37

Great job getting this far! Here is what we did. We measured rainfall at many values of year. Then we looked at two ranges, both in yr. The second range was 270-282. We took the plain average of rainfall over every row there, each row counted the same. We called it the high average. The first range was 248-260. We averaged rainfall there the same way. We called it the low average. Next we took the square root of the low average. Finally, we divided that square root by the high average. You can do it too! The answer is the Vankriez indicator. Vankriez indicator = 0.356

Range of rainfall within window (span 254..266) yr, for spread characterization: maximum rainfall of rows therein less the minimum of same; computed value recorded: 0.2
